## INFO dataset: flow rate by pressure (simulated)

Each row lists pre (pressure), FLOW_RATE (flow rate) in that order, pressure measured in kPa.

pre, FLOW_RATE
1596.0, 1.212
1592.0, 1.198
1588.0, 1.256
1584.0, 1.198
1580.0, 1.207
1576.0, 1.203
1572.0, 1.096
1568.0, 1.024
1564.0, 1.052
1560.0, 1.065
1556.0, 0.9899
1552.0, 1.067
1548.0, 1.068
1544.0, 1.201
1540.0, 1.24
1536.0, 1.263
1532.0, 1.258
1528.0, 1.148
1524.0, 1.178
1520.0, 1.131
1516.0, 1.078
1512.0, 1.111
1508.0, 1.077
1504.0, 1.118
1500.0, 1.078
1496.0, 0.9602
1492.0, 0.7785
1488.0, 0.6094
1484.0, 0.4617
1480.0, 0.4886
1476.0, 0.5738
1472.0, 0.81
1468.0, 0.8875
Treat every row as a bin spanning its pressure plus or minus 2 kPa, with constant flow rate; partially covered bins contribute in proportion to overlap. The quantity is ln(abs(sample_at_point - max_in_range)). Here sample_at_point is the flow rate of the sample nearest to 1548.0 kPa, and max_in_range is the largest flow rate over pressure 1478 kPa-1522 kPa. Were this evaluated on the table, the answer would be -2.76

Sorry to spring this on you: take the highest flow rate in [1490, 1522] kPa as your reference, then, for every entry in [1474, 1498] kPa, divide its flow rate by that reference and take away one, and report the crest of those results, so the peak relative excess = -0.15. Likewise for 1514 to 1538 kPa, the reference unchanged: 0.12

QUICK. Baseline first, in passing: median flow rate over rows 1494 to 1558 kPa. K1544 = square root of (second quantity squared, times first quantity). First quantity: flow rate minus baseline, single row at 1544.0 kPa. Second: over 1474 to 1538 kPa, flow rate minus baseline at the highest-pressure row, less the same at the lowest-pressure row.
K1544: 0.20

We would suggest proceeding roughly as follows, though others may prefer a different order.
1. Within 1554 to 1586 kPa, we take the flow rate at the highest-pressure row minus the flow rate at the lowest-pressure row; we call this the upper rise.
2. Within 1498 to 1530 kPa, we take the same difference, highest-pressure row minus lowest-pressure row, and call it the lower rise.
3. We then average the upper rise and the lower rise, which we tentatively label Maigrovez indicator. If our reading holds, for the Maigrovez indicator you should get 0.14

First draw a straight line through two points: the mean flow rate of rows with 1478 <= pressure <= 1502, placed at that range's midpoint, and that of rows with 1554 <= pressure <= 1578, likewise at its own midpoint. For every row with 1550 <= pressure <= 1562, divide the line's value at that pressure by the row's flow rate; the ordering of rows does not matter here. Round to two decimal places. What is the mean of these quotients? 0.99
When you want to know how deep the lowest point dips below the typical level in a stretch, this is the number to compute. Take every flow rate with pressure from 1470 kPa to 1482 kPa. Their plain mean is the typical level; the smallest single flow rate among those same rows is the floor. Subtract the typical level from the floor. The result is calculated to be -0.14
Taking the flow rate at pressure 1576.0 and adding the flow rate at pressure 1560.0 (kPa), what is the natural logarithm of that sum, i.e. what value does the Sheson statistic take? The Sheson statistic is 0.82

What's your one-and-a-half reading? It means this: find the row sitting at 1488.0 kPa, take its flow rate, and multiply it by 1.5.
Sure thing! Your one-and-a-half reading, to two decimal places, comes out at 0.91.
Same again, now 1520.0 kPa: 1.70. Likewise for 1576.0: 1.80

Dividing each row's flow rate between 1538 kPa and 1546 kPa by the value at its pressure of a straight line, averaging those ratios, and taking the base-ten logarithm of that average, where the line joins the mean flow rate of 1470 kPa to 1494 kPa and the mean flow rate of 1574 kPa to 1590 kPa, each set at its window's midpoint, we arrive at 0.096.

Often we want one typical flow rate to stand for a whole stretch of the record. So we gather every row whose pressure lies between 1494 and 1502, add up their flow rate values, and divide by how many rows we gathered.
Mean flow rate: 1.02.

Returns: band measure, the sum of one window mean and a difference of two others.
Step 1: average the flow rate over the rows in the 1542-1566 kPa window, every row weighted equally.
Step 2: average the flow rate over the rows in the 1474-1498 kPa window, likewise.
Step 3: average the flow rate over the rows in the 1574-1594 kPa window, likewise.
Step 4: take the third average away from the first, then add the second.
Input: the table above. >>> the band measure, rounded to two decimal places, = 0.51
